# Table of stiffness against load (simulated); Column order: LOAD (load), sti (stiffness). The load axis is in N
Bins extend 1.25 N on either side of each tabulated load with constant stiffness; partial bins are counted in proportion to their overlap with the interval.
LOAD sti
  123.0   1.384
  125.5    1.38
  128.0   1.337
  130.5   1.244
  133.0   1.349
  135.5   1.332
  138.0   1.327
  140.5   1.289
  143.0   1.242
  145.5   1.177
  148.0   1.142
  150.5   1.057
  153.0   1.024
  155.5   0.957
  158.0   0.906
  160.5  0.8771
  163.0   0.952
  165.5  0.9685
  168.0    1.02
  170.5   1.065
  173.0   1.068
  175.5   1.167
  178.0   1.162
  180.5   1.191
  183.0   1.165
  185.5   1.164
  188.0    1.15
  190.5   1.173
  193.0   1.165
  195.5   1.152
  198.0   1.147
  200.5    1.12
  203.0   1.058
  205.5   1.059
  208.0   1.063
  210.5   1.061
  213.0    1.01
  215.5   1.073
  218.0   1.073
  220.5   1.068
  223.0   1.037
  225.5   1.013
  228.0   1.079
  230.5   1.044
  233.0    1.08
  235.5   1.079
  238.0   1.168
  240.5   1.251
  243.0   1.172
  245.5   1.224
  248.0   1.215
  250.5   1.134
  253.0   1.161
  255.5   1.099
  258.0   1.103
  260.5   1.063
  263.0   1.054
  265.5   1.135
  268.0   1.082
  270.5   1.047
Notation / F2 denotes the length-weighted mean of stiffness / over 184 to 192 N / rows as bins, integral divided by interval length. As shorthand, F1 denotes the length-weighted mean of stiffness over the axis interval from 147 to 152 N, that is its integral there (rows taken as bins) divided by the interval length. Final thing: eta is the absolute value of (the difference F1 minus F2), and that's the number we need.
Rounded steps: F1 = 1.09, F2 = 1.16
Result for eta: 0.07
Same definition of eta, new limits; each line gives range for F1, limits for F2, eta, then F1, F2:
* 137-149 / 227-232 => 0.17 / 1.24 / 1.06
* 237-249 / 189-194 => 0.04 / 1.21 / 1.17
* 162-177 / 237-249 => 0.16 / 1.04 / 1.21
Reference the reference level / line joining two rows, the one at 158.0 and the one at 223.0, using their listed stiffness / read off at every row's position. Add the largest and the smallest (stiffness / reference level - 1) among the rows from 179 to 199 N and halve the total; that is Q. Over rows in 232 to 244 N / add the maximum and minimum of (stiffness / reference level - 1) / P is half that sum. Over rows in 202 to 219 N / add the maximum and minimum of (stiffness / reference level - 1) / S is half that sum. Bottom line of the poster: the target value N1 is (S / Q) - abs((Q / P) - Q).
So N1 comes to -2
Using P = 0.09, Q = 0.21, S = 0.03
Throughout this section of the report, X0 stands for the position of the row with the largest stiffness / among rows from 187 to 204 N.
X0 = 190.5 N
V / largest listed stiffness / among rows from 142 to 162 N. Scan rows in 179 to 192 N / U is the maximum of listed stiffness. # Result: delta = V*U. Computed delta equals 1.48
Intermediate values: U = 1.191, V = 1.242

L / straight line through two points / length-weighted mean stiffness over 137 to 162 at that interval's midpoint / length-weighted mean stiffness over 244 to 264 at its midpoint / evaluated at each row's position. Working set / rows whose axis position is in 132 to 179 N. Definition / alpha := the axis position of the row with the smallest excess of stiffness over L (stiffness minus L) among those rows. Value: 160.5 N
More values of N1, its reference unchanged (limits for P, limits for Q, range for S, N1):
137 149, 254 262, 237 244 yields -5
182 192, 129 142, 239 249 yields -2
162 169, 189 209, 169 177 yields 0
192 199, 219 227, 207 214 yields 7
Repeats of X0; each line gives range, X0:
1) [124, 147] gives 125.5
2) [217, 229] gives 228.0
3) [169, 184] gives 180.5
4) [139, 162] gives 140.5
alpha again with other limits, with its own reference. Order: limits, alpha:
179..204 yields 203.0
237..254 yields 250.5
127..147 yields 145.5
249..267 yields 263.0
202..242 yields 225.5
